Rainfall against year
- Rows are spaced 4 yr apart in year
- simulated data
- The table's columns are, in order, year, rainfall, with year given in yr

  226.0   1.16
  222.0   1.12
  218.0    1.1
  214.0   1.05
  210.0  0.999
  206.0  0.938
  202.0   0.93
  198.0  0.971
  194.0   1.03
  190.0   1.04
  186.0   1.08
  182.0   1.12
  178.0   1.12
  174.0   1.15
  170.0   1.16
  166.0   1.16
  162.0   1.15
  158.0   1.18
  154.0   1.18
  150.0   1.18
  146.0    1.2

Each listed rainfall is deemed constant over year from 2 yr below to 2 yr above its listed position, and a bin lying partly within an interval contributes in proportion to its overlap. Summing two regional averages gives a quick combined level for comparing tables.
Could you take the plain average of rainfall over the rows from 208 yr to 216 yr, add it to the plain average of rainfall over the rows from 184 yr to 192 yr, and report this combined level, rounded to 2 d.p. 2.08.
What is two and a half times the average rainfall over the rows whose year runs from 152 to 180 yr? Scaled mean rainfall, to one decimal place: 2.9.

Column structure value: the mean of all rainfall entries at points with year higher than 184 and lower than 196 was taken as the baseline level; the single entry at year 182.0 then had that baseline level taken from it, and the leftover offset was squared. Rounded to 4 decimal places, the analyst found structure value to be 0.0049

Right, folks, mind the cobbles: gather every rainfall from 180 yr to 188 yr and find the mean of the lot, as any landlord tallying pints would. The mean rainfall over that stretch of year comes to 1.10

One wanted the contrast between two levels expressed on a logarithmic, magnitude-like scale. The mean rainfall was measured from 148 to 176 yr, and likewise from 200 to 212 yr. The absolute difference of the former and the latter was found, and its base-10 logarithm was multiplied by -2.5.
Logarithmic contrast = 1.69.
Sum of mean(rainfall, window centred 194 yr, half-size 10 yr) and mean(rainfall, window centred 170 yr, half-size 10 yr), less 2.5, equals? -0.34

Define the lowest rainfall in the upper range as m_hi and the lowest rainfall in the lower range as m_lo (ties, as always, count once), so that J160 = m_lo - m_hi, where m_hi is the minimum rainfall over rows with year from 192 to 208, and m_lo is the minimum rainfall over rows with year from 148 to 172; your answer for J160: 0.22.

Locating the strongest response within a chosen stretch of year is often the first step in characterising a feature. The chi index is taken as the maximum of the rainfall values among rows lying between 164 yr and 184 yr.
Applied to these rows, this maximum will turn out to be 1.16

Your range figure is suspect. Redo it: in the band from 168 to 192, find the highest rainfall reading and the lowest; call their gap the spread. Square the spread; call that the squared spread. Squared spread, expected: 0.014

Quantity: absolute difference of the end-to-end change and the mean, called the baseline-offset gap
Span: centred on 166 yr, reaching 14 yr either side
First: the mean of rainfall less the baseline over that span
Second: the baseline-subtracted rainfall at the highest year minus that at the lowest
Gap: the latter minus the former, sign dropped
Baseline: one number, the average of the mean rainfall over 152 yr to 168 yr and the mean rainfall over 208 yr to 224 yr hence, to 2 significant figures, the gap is 0.10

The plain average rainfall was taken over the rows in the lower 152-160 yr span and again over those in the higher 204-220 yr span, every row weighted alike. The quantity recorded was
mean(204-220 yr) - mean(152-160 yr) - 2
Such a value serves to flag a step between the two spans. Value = -2.158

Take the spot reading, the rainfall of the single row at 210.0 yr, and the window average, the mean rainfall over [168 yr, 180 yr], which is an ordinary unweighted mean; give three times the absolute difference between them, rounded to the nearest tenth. 0.4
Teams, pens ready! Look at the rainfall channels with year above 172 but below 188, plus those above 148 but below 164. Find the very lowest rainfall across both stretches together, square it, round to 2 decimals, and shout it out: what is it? 1.17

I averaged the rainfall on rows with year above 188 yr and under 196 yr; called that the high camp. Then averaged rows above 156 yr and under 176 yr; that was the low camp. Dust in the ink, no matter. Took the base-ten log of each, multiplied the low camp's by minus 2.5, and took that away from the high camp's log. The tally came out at 0.18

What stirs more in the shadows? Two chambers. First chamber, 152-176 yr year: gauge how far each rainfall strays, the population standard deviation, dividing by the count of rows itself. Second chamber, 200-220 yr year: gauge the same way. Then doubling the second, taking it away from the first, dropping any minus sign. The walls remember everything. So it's 0.118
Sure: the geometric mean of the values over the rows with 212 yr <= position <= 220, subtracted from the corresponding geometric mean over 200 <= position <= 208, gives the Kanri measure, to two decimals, -0.14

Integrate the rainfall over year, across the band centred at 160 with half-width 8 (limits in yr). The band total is 18.7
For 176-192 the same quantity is 17.4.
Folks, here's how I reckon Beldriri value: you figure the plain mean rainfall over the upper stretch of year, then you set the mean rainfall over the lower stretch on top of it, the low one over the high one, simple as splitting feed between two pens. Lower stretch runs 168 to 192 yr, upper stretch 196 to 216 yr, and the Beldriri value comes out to 1.14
